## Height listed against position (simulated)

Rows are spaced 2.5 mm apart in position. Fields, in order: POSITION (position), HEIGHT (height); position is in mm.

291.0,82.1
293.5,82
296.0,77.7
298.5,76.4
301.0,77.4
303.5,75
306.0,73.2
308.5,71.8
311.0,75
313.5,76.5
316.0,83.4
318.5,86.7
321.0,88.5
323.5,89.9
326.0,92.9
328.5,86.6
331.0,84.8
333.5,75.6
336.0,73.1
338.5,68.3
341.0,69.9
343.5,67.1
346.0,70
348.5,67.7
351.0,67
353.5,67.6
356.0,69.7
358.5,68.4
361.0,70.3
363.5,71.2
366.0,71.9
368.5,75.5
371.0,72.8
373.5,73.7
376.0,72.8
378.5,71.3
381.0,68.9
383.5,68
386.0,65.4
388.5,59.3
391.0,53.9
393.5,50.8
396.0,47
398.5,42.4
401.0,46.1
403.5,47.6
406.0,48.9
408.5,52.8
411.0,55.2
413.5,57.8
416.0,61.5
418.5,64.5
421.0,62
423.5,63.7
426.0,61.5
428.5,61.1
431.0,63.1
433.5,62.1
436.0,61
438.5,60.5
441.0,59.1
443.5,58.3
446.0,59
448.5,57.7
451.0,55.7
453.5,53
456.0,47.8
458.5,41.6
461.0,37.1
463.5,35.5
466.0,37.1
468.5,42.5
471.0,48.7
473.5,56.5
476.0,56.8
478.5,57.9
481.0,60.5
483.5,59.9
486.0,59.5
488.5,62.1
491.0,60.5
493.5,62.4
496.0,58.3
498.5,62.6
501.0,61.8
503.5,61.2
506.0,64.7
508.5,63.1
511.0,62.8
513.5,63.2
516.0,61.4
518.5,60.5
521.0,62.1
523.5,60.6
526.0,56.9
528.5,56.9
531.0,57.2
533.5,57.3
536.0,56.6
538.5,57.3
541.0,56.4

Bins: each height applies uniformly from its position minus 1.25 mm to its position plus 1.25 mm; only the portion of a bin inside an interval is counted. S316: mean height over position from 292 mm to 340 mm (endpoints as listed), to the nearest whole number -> 80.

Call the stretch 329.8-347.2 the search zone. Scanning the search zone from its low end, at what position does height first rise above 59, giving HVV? 331.0 mm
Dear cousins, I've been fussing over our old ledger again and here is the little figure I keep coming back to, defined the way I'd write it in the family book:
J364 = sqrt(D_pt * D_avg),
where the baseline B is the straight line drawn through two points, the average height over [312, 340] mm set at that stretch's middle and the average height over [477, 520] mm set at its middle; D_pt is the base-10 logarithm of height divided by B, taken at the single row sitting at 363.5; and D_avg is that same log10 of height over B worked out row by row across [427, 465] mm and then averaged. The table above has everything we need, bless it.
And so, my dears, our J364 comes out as 0.063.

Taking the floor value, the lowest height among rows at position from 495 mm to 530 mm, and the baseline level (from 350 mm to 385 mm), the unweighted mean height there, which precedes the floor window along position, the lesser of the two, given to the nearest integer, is 57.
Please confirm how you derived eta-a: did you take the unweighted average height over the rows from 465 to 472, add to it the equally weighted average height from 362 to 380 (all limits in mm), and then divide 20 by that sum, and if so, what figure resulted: 0.173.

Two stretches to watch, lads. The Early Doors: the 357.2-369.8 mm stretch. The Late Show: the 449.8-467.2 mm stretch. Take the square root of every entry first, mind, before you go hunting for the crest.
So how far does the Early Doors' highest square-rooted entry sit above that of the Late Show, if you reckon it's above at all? 1.2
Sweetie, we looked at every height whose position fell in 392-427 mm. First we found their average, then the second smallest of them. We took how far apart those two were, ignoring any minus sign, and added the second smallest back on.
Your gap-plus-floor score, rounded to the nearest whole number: 54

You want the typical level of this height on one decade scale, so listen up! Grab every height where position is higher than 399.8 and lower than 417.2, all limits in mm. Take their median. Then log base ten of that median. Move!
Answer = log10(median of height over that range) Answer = 1.72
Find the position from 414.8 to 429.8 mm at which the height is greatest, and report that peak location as 418.5 mm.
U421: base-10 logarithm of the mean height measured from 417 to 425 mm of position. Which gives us 1.80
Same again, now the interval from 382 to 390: 1.81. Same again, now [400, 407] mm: 1.68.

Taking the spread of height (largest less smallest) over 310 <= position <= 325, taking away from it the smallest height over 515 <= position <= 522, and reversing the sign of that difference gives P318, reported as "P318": 46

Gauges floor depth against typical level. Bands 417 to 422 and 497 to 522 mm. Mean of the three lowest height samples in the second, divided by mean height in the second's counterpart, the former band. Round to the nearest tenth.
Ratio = 1.0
